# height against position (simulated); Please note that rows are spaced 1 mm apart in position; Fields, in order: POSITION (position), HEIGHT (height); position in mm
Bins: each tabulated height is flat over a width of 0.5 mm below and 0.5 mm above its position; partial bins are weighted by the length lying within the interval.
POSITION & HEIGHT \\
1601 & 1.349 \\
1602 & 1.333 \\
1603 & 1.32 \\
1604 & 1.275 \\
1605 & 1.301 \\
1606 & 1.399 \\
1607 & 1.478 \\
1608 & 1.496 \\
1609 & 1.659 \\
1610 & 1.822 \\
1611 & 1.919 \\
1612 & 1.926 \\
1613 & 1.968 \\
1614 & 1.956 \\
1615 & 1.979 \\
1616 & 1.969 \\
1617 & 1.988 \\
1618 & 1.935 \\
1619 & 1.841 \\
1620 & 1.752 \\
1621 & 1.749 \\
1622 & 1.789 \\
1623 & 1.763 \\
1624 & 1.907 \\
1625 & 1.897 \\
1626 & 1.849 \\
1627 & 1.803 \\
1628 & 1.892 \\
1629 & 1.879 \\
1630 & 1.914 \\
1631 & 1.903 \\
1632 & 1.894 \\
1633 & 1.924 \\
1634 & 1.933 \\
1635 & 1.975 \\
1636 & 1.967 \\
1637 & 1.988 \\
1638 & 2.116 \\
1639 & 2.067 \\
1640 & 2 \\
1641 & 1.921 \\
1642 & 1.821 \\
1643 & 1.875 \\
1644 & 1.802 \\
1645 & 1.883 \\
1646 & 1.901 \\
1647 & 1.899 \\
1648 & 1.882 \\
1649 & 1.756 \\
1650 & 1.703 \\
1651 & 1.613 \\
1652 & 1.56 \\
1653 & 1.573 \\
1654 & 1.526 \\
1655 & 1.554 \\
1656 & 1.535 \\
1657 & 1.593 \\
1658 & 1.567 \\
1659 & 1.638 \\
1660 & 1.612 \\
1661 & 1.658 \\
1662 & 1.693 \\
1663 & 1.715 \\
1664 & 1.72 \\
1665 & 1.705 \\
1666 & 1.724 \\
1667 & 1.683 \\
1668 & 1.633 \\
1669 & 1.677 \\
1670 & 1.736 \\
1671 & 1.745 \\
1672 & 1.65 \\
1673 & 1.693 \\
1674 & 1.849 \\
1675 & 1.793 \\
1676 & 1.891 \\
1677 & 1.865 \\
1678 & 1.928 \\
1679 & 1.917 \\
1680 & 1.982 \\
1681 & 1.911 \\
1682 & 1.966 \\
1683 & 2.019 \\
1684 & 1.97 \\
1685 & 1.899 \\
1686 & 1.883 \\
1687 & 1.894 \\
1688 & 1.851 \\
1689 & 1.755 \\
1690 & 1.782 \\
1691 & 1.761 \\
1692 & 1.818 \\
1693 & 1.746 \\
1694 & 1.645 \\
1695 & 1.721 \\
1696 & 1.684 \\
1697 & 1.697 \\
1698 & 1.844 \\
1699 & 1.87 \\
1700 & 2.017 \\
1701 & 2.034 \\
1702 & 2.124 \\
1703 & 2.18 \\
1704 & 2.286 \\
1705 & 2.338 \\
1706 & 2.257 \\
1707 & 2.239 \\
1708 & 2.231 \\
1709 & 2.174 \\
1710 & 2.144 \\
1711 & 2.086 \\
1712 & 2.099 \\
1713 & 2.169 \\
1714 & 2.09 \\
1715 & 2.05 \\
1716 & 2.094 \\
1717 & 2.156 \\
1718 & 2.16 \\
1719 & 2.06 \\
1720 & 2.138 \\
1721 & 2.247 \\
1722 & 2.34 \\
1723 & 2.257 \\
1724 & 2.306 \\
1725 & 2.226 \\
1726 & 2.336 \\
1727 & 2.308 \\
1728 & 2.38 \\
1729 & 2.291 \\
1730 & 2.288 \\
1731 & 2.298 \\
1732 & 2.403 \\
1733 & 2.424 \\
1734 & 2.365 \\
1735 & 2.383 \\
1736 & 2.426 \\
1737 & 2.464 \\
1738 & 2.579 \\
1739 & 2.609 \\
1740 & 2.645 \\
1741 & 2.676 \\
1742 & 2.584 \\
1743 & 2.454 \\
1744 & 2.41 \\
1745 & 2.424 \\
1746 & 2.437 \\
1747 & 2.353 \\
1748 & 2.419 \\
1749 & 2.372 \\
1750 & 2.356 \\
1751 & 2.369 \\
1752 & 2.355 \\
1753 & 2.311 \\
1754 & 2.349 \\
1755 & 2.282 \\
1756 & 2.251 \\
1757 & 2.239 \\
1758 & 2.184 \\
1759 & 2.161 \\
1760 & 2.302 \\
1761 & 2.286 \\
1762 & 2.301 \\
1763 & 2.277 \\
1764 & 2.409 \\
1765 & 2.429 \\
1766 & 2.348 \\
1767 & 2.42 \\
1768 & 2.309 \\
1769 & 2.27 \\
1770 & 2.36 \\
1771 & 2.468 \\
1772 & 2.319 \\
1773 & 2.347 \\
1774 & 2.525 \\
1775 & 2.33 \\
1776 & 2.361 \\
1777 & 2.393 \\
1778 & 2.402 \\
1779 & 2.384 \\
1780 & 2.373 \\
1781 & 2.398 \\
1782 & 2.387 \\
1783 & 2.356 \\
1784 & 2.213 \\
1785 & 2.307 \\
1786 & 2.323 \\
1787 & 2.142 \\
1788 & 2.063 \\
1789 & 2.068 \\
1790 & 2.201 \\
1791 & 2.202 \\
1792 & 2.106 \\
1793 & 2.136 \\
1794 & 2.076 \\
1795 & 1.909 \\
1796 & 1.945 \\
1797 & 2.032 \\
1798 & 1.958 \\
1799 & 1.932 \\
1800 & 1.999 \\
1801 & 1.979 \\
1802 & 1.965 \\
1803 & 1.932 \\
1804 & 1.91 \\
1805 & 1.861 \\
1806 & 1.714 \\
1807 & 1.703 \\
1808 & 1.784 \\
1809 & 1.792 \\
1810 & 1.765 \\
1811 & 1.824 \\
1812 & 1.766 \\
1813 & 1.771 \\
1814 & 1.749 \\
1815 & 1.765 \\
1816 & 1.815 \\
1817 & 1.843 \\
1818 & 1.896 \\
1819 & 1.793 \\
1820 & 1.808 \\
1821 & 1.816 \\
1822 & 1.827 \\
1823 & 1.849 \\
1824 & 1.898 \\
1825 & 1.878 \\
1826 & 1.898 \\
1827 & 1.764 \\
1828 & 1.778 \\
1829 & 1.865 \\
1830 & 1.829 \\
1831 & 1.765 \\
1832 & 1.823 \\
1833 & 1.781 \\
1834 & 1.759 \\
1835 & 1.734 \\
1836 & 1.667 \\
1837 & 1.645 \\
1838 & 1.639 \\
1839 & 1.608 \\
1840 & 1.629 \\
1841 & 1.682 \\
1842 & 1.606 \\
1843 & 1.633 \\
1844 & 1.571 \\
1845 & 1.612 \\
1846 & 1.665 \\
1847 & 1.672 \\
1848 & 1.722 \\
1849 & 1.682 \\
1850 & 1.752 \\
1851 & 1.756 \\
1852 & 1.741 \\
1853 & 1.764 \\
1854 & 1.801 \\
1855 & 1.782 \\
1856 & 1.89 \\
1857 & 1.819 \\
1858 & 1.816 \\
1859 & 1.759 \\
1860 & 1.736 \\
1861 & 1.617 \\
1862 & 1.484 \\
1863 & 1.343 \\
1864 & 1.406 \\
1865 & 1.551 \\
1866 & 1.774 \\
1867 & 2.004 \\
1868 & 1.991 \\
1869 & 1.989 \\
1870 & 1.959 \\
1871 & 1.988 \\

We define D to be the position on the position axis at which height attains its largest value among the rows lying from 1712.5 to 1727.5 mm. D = 1722 mm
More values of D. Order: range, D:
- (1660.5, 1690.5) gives 1683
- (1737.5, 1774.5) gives 1741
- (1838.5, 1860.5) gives 1856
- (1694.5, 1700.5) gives 1700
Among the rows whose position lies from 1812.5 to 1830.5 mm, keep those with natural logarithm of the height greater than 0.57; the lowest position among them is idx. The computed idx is 1813 mm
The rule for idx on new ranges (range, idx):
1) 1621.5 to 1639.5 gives 1622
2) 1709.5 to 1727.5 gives 1710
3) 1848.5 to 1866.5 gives 1854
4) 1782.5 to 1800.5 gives 1783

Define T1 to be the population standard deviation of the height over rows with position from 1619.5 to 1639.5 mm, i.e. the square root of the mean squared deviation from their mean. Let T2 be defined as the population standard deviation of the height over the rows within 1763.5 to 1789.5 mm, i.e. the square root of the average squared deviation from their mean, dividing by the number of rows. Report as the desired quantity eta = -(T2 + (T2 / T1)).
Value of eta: -1.2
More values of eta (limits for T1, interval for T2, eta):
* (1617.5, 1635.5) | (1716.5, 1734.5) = -1.5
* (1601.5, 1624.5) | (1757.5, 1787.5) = -0.4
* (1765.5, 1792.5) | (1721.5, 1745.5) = -1.2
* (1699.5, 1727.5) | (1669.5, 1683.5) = -1.2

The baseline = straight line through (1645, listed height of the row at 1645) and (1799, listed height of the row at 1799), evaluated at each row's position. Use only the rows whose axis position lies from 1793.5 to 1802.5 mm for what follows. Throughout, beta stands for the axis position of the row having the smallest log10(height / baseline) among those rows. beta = 1795 mm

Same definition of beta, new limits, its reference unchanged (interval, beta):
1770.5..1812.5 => 1807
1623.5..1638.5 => 1627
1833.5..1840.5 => 1839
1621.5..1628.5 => 1623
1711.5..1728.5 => 1715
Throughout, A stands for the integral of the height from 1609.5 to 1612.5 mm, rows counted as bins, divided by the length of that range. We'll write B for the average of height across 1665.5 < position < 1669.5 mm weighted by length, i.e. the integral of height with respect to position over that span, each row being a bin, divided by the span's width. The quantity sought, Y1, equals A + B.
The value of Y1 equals 3.57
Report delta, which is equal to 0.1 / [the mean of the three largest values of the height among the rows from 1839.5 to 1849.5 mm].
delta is 0.059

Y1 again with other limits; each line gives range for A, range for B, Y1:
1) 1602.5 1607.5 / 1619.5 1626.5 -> 3.17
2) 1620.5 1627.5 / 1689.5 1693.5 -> 3.60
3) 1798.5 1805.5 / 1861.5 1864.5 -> 3.35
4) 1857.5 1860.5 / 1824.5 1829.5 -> 3.61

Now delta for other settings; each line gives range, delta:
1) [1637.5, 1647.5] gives 0.049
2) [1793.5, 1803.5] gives 0.049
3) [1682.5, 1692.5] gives 0.051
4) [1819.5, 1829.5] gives 0.053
